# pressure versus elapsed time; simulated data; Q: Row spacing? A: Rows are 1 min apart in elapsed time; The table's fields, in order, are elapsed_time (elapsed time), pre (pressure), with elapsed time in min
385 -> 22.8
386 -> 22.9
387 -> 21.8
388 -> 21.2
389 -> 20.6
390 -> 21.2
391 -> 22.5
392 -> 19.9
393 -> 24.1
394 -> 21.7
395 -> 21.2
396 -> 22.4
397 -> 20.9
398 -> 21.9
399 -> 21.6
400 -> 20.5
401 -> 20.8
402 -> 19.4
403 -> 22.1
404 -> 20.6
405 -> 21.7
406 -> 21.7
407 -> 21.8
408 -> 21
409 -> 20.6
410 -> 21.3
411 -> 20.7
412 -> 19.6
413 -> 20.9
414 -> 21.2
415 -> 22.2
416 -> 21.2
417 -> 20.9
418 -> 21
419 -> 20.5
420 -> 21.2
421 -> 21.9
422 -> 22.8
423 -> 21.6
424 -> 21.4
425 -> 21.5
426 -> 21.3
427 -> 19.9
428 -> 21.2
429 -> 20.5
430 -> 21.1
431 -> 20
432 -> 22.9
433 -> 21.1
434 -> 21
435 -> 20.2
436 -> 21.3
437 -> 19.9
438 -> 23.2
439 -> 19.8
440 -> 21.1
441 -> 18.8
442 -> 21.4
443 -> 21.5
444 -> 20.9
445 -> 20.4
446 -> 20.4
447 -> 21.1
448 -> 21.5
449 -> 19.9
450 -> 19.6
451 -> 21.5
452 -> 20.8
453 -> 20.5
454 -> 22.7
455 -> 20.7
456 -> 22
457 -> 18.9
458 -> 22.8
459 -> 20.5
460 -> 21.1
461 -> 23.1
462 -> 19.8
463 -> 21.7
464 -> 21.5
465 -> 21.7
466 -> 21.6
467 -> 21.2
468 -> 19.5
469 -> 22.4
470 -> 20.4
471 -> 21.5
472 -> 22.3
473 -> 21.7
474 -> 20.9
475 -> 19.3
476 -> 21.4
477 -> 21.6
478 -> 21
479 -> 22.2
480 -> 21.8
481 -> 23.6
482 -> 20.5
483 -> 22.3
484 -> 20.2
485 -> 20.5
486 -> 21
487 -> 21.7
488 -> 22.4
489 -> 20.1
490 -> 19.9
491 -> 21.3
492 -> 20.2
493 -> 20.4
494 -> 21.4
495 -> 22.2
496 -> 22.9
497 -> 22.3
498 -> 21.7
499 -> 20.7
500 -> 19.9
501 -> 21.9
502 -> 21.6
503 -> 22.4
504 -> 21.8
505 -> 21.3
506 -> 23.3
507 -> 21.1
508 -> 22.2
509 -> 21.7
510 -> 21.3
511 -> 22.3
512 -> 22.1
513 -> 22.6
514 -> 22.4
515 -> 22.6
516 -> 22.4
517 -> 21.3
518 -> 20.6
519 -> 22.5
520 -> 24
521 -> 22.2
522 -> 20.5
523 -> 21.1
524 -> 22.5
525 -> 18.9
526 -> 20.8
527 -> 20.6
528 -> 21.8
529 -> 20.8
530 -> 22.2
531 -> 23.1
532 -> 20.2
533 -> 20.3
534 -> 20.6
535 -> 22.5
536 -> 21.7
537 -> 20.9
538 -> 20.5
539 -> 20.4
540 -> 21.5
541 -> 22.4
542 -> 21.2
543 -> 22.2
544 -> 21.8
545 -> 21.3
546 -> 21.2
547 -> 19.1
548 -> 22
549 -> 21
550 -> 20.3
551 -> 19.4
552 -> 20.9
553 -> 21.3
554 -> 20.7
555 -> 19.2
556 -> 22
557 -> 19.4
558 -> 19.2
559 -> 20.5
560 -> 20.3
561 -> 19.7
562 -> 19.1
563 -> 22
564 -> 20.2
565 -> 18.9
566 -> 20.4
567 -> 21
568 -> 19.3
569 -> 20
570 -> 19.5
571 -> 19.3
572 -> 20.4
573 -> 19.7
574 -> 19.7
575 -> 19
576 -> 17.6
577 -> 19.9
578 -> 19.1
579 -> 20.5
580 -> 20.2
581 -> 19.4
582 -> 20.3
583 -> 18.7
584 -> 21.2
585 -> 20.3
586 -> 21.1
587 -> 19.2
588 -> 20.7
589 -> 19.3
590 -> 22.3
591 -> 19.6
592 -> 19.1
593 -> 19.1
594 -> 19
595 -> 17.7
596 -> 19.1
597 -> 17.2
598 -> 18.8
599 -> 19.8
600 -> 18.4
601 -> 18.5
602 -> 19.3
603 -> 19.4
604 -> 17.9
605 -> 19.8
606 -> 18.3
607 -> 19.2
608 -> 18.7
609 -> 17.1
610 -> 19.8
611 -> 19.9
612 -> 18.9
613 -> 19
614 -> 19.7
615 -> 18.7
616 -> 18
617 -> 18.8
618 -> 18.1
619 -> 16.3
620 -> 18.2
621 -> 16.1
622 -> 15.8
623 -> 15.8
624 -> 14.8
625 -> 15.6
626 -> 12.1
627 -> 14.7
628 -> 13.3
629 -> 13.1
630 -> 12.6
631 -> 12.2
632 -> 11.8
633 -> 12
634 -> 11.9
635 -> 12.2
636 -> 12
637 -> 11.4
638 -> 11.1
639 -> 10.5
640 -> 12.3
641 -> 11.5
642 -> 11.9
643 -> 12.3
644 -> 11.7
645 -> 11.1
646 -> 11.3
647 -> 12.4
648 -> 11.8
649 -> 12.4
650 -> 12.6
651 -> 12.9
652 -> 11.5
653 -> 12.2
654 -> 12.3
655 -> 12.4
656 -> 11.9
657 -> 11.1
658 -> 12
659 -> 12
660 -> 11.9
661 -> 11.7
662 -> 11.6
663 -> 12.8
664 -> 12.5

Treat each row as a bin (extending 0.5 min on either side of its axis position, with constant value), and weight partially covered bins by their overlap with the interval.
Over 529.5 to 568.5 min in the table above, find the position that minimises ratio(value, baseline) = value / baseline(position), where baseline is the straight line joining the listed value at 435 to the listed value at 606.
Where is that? 547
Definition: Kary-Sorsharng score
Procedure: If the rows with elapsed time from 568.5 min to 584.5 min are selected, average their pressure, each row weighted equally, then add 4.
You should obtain 23.7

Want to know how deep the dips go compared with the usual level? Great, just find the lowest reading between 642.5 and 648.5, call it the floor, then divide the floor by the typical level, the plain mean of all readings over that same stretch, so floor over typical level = 0.943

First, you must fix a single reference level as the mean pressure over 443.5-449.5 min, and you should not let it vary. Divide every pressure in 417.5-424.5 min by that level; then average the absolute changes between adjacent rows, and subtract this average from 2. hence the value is 1.966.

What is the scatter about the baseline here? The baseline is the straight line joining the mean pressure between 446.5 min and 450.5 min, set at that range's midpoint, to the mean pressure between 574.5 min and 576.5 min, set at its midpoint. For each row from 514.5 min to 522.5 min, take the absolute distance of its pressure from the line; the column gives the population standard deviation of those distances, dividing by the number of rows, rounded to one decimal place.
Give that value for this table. 1.1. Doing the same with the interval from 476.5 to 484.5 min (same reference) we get 1.0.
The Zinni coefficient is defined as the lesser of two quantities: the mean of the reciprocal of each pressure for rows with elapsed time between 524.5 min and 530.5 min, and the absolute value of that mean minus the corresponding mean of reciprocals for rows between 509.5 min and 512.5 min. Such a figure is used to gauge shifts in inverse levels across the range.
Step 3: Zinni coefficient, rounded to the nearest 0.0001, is 0.0024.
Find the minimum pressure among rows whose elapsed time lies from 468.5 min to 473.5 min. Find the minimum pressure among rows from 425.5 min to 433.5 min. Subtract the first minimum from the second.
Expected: -0.5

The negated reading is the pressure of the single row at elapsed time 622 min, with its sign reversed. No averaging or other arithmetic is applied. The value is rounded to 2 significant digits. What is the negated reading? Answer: -16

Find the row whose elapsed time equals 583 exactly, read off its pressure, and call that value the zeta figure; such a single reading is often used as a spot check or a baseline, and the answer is 18.7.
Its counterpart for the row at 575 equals 19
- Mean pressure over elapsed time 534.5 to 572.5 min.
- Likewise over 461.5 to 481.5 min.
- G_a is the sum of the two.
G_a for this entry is 42.0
